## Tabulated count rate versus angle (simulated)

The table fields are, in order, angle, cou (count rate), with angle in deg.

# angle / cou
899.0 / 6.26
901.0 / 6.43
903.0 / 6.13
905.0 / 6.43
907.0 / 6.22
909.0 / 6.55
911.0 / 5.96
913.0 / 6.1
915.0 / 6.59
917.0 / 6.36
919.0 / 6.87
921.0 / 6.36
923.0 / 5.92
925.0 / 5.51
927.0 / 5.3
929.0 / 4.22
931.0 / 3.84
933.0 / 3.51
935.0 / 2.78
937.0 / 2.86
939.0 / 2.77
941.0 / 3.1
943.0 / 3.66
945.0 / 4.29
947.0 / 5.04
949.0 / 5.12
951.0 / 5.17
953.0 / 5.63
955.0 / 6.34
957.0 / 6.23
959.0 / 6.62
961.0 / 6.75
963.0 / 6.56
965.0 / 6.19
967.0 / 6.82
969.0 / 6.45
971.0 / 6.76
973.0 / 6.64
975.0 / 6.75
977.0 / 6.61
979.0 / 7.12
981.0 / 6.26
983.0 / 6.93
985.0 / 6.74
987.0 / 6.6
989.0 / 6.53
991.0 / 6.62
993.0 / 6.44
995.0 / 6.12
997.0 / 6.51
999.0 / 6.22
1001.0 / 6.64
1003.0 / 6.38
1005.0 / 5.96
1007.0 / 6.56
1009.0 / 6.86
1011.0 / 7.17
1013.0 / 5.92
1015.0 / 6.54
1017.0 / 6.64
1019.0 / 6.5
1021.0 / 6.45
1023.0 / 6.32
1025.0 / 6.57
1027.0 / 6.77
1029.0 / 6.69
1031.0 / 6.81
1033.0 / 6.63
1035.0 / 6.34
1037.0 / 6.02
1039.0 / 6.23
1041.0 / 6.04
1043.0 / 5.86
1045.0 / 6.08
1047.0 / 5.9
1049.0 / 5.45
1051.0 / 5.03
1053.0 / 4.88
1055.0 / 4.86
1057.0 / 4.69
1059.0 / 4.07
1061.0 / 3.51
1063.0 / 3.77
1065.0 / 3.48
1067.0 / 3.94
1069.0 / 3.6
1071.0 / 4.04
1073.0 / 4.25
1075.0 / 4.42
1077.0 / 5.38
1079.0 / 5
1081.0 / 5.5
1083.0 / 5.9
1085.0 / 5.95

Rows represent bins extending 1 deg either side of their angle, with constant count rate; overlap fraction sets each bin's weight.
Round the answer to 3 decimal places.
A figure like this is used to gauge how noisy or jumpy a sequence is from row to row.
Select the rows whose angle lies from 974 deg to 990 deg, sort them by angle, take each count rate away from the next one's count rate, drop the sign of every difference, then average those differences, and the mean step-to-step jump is 0.369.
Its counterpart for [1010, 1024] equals 0.382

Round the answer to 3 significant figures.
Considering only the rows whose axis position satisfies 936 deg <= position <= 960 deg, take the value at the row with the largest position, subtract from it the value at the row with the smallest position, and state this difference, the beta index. 3.76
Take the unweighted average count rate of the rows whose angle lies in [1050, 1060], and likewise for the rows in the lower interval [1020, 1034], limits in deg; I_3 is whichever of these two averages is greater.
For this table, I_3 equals 6.61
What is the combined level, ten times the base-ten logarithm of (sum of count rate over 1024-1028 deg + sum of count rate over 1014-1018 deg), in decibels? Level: 14.2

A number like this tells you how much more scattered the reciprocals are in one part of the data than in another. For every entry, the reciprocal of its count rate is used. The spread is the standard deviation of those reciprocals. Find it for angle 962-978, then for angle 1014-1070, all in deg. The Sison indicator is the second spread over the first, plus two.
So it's 12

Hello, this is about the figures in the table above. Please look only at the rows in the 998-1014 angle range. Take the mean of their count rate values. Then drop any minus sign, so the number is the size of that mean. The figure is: 6.46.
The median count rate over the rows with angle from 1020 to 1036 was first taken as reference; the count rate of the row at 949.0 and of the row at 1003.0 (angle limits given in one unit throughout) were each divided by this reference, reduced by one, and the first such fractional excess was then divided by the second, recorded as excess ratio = 6.7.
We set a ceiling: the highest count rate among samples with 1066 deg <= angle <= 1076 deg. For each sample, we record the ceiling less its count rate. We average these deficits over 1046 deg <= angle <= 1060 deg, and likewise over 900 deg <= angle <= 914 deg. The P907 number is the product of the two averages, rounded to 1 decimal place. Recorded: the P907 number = 1.0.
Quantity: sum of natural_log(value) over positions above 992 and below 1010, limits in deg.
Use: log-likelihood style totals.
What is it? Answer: 17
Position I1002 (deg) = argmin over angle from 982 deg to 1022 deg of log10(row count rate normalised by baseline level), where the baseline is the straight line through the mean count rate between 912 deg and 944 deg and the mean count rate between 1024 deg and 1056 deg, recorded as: 1013.0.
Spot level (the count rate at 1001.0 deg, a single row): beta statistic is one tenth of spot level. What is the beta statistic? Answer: 0.66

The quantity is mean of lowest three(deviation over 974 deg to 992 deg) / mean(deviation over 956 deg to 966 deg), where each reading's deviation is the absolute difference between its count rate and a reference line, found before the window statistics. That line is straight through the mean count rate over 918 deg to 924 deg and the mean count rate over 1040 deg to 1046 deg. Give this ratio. 1.11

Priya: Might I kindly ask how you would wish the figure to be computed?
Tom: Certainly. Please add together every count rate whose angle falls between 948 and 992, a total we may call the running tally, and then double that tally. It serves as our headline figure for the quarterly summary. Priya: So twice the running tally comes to 283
